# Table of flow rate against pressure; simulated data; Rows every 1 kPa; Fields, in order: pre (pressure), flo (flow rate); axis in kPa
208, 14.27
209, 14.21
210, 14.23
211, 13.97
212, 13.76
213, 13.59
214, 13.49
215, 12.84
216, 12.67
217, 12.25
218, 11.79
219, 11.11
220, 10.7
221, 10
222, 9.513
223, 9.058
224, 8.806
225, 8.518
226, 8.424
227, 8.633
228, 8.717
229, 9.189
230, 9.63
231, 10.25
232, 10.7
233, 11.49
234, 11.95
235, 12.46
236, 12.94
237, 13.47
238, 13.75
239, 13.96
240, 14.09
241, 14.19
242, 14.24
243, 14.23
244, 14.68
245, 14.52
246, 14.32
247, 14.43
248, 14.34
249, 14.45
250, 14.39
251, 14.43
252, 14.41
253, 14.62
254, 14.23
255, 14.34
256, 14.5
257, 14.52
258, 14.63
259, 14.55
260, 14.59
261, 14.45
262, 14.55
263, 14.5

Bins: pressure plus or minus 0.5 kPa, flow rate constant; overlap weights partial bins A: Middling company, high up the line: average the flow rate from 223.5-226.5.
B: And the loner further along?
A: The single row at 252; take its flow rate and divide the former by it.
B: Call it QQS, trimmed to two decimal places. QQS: 0.60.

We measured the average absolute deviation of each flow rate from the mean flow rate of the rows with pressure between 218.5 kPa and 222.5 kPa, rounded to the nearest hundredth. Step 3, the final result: 0.57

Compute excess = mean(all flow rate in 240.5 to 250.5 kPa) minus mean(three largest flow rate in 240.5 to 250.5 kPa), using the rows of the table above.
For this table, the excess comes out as -0.17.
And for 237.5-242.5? -0.13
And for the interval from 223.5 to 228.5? -0.10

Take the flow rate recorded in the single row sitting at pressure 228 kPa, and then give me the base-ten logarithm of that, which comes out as 0.94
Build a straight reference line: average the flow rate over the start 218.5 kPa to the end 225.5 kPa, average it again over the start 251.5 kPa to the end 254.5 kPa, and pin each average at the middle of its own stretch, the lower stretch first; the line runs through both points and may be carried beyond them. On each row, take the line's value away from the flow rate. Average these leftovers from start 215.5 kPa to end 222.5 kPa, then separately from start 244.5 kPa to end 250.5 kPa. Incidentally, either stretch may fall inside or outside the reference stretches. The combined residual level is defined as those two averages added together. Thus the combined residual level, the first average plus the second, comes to 3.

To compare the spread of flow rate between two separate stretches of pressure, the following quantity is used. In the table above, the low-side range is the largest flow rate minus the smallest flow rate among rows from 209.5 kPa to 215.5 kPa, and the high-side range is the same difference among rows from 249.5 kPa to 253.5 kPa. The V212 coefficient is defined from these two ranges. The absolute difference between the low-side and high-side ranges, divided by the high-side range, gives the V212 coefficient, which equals 5.0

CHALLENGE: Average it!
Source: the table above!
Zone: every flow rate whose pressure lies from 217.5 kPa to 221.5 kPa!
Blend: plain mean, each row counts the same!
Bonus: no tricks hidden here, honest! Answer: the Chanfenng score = 10.9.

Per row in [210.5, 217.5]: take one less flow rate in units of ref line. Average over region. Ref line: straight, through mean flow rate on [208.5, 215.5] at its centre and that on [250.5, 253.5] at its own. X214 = 0.039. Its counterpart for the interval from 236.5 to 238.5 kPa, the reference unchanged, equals 0.042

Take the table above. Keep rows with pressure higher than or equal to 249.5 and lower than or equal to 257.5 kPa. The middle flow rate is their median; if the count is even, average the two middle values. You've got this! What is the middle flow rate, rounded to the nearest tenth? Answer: 14.4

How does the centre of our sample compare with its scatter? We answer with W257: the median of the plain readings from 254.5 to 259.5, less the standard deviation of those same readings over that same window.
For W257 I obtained 14.4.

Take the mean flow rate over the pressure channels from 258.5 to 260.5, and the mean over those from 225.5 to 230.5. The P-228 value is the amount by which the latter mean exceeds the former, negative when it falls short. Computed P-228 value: -5.7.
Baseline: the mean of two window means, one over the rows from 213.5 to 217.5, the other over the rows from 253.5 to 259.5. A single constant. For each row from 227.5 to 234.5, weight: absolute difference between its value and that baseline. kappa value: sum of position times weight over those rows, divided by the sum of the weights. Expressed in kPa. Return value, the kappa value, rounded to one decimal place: 230.3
